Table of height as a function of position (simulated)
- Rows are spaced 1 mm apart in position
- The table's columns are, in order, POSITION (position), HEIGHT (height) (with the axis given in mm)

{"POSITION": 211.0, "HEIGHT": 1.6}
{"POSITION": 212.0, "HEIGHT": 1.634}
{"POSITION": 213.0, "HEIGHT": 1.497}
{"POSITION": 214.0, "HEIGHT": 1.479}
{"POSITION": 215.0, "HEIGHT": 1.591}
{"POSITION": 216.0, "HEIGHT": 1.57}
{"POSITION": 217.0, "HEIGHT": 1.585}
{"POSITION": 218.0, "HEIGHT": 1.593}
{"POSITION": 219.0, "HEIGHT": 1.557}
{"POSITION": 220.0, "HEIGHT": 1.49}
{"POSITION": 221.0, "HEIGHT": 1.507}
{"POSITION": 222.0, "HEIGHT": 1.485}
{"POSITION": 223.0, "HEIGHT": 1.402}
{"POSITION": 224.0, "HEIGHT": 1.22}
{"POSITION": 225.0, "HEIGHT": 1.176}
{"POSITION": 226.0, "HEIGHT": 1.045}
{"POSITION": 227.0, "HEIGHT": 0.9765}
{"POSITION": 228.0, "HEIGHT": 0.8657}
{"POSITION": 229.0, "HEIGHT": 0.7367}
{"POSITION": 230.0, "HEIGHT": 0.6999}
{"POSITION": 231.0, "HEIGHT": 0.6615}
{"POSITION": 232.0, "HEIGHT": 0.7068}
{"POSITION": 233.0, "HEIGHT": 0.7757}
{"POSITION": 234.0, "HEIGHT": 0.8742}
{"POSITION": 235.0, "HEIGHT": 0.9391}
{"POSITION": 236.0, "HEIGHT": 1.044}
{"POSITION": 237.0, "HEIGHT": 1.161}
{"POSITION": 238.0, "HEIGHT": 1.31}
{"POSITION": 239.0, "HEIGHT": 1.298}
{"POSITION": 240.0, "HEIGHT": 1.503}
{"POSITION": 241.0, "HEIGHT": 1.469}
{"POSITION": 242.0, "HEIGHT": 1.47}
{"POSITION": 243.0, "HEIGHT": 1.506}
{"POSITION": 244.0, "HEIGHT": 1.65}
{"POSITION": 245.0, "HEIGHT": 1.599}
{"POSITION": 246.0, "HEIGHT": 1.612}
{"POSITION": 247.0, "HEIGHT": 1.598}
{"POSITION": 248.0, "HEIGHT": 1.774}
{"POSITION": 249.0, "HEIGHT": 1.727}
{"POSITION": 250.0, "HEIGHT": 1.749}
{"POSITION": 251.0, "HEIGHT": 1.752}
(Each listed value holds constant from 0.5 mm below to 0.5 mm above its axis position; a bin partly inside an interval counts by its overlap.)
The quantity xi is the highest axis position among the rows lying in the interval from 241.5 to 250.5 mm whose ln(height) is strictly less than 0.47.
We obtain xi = 247.0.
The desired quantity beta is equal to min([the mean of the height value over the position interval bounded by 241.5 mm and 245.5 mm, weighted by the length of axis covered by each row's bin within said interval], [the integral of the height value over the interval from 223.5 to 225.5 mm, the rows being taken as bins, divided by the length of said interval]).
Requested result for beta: 1.20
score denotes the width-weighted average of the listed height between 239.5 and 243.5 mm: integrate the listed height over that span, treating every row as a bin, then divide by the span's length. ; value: 1.49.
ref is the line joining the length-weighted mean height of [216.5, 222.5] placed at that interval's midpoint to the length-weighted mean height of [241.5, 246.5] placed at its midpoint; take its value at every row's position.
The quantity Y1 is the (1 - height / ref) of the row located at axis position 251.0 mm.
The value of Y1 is -0.11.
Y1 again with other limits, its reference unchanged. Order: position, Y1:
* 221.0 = 0.02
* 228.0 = 0.44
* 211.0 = -0.05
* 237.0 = 0.26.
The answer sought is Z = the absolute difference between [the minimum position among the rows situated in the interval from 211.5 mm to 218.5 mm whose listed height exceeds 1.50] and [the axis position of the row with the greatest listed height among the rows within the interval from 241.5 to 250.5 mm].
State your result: 36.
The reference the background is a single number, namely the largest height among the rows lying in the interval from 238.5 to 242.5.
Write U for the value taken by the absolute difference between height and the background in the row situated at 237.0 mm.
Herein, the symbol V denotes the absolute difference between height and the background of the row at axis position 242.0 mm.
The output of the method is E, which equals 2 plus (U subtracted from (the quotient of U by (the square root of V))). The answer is 3.54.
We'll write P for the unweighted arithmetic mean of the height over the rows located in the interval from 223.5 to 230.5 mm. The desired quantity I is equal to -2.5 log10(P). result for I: 0.04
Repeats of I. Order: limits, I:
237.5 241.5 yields -0.36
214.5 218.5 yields -0.50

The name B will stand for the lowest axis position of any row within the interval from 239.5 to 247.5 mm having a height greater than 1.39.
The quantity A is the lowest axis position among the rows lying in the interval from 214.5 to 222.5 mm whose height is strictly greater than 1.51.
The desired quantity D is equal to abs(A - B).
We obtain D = 25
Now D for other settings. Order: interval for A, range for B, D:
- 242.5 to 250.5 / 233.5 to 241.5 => 4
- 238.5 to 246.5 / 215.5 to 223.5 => 28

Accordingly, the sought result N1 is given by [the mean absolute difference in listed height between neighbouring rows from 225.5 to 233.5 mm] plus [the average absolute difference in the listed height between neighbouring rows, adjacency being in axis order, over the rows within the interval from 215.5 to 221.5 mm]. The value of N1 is 0.100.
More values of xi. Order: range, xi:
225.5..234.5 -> 234.0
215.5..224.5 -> 224.0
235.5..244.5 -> 243.0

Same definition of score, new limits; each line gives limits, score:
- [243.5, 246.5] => 1.62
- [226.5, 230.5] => 0.82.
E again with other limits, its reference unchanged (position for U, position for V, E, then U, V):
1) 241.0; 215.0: 2.08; 0.0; 0.09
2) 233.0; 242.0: 5.28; 0.7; 0.03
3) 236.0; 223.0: 2.99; 0.5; 0.10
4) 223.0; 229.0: 2.01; 0.1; 0.77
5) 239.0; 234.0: 2.05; 0.2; 0.63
